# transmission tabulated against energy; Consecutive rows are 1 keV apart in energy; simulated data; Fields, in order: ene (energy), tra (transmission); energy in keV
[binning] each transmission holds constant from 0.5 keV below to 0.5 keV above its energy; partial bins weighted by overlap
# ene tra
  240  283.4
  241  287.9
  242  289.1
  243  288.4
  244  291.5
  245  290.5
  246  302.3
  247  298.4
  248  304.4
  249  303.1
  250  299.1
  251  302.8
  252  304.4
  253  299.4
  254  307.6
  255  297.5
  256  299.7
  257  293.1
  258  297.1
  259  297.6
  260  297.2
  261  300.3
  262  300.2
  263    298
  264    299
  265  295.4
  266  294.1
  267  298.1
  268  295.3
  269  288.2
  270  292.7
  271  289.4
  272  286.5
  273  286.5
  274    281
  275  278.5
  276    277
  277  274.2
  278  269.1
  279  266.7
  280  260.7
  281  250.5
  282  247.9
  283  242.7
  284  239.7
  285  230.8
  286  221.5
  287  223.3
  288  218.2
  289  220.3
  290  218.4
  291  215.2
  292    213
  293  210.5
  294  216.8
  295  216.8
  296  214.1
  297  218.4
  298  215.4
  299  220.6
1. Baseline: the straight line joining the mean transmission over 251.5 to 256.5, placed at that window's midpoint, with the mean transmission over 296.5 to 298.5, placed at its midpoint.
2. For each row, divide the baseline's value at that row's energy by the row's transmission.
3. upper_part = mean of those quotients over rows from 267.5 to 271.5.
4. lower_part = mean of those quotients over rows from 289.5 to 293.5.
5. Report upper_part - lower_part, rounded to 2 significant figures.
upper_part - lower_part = -0.14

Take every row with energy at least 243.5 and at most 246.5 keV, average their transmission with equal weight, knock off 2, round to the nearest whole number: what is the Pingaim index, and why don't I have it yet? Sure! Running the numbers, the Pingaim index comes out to 293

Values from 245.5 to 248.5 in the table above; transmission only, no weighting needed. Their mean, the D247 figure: 302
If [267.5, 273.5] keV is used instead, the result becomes 290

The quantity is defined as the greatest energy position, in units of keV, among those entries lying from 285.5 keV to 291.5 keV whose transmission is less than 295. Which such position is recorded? 291 keV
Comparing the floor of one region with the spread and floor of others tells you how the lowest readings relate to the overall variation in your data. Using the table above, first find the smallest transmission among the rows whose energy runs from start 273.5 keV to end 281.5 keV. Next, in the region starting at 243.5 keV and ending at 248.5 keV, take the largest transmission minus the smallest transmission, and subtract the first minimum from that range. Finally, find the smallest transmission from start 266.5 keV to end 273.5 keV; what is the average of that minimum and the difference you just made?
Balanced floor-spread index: 25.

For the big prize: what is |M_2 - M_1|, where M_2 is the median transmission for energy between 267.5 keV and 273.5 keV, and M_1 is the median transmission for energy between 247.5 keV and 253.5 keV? 14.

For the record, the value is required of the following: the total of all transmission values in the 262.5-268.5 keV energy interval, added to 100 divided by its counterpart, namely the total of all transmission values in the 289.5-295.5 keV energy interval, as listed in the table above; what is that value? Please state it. 1780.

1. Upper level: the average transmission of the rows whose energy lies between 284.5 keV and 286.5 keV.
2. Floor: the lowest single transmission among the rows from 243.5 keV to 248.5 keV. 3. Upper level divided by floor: 0.78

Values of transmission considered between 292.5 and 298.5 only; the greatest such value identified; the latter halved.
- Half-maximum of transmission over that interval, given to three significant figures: 109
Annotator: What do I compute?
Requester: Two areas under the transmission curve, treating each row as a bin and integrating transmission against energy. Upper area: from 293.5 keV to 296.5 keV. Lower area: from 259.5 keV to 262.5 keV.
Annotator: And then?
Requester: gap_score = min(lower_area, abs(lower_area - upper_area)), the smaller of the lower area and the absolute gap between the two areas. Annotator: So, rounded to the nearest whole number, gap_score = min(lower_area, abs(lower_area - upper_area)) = 250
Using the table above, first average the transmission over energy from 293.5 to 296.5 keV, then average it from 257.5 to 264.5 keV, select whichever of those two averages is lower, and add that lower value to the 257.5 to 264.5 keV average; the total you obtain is 514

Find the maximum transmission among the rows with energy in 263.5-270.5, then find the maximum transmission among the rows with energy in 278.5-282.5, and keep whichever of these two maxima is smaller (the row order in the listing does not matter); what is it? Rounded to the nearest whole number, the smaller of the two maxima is 267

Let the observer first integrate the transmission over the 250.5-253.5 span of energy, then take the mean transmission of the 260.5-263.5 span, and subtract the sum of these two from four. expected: -1202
